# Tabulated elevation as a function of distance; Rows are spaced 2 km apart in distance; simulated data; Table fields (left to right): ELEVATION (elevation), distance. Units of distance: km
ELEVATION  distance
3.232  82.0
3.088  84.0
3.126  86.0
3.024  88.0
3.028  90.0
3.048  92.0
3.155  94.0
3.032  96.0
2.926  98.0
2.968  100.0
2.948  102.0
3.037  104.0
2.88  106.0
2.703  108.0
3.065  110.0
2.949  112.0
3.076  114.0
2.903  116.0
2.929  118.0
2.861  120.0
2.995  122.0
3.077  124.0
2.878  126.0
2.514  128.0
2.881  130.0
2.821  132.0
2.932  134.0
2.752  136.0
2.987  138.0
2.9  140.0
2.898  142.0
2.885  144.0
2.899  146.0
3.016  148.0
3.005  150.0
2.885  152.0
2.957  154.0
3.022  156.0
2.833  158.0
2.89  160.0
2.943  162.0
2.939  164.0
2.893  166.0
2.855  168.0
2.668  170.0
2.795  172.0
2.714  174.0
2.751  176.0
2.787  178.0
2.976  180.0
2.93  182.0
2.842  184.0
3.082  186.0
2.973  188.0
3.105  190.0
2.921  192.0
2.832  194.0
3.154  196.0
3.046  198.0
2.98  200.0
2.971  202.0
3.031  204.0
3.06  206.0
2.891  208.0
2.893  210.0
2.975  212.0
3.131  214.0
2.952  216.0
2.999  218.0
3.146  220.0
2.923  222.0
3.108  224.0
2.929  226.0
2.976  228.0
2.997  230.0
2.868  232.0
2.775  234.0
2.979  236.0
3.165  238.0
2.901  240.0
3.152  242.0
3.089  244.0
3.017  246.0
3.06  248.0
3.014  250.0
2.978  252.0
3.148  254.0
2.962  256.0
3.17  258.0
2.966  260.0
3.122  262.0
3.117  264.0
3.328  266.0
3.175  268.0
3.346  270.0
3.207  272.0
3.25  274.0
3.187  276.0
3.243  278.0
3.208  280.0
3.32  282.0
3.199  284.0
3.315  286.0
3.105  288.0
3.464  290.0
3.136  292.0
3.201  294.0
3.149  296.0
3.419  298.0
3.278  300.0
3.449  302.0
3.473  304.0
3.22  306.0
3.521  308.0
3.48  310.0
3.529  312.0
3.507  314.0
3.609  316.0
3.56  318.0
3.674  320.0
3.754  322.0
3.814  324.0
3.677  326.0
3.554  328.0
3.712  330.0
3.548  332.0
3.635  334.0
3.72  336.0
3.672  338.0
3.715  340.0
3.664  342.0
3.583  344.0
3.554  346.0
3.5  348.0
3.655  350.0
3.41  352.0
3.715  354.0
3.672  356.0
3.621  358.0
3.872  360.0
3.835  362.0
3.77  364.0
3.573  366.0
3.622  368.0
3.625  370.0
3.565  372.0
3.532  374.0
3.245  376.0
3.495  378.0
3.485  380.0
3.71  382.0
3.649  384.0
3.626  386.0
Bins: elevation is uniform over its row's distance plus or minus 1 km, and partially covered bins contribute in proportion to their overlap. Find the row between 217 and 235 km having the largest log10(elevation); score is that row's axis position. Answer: 220.0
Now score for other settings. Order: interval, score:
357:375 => 360.0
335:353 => 336.0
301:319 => 316.0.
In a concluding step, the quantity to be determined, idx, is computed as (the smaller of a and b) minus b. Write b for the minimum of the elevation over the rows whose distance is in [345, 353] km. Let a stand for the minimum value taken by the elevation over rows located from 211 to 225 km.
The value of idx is -0.49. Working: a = 2.923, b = 3.41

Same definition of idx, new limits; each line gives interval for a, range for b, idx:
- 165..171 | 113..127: -0.19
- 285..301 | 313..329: -0.40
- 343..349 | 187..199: 0.00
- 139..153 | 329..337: -0.66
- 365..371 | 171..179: 0.00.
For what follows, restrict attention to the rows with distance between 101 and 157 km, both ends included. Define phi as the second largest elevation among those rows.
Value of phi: 3.076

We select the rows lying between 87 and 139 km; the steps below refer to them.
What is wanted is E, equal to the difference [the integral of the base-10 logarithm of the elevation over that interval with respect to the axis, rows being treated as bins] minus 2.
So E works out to 22.3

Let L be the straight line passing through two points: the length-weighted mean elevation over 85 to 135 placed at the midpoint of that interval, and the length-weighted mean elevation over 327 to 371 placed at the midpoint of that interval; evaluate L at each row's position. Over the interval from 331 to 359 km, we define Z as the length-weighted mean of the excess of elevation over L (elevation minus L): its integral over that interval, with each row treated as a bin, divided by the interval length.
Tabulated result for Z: -0.02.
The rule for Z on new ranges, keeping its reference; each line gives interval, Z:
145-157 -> -0.11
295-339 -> -0.01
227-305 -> -0.25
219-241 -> -0.32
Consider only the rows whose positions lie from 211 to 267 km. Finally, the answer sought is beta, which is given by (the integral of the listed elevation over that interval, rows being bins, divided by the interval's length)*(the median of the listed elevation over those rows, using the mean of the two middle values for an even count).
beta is 9.1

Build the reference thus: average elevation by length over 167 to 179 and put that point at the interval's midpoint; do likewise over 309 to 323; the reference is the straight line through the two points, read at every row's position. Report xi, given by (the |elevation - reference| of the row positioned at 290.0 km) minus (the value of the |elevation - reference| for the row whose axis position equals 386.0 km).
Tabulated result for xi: -0.34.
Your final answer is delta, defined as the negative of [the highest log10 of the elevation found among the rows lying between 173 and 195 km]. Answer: -0.49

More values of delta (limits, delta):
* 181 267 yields -0.52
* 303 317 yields -0.56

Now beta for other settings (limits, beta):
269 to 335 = 11.8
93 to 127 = 8.7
